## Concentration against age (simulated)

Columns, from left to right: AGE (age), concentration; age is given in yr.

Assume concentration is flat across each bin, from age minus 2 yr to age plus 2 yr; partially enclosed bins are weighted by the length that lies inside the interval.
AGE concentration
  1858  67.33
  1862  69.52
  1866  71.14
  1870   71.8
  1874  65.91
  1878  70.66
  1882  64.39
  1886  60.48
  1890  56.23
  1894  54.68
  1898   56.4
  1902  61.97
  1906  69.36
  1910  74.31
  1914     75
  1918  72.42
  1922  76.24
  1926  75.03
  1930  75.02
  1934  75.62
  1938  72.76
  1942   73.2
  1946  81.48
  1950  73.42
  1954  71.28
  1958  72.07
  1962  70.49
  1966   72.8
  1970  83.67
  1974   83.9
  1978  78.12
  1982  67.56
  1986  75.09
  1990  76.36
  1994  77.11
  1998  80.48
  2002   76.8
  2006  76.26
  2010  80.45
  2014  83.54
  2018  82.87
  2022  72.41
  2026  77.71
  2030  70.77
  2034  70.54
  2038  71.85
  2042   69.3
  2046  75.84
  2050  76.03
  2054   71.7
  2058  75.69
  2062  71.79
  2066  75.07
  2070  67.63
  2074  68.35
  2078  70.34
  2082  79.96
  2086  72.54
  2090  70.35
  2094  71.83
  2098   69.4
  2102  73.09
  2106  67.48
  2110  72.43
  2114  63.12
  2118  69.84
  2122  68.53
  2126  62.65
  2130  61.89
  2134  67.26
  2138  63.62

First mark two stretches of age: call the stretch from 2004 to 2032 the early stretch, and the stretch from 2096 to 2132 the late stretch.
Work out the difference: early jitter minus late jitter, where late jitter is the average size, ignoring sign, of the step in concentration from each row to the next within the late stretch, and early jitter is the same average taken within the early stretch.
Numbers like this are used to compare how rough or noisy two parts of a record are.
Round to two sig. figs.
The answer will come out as 0.33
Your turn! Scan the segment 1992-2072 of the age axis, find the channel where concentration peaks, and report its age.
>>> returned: 2014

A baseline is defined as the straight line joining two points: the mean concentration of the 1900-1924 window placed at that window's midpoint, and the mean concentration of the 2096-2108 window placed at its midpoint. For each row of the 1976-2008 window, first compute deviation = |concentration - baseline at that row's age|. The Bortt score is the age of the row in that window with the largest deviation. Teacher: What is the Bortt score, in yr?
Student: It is 1998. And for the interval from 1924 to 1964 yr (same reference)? 1946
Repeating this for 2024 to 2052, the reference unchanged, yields 2026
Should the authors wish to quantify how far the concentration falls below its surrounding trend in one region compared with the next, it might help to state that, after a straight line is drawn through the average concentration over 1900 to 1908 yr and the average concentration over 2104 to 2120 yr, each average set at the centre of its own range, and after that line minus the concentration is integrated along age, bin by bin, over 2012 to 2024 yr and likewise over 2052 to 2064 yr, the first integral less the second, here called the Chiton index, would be -84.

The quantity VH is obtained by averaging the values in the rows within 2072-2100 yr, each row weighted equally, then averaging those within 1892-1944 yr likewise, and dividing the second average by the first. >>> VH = 0.98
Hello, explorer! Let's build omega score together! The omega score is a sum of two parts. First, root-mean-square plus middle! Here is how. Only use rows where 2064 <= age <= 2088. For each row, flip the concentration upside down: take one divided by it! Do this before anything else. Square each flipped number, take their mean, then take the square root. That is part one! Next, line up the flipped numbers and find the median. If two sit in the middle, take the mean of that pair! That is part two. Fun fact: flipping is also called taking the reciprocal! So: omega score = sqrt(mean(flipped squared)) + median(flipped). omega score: 0.0279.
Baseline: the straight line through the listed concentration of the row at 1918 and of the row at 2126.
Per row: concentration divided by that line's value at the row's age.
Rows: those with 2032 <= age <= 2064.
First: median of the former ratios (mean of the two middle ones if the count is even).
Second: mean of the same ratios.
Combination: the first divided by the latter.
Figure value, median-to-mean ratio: 0.99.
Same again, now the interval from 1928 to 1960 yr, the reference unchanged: 0.99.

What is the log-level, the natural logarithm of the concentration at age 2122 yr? 4.23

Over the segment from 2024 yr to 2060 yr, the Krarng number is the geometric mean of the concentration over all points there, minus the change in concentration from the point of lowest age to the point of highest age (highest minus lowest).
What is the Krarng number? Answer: 75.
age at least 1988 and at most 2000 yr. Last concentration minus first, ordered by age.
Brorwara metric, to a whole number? 4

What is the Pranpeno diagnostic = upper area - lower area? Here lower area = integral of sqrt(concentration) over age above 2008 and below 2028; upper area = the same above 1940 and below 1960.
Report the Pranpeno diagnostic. -6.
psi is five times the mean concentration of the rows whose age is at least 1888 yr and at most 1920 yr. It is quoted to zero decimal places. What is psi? 325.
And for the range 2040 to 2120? 358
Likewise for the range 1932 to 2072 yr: 376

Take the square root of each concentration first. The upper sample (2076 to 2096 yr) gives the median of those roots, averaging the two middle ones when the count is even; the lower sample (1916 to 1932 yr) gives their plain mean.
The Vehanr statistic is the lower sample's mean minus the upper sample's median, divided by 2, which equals 0.1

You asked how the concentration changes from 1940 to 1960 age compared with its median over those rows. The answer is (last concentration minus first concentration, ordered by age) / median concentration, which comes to -0.02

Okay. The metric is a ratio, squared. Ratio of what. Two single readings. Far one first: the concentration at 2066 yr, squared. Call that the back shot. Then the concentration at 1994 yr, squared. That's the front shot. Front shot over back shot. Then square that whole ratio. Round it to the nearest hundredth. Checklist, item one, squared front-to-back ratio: 1.11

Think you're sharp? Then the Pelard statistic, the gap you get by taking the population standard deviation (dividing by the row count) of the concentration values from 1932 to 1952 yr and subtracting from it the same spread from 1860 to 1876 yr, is 0.96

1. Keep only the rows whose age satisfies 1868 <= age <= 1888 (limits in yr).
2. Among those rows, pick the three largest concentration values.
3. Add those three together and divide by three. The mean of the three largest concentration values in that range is 69.5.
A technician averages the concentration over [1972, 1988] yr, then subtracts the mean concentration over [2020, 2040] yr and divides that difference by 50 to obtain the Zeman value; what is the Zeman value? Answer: 0.070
